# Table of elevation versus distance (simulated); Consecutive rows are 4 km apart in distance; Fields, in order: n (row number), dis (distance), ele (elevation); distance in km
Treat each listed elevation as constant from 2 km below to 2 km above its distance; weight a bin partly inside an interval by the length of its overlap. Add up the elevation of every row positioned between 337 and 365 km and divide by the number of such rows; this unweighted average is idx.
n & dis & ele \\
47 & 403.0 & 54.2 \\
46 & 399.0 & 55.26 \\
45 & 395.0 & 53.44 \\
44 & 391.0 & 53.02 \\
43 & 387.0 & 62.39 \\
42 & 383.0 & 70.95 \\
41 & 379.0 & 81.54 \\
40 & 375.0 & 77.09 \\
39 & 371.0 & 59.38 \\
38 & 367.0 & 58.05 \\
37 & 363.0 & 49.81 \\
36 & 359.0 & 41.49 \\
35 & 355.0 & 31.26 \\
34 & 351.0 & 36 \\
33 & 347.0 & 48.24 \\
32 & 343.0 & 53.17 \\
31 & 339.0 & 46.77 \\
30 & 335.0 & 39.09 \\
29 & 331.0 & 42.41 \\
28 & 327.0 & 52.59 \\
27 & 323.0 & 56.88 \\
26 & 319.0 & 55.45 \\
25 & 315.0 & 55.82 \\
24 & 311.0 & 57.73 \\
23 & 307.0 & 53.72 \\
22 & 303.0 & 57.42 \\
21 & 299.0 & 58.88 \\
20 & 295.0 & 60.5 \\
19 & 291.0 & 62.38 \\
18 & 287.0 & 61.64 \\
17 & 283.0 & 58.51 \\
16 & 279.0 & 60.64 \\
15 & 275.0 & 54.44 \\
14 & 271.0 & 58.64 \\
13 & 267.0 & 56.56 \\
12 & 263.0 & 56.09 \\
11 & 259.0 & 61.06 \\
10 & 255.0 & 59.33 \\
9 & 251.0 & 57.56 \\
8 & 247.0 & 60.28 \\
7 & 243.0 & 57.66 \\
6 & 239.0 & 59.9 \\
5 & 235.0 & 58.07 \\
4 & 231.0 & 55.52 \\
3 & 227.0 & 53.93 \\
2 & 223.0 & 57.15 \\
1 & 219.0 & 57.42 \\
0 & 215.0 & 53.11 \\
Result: 44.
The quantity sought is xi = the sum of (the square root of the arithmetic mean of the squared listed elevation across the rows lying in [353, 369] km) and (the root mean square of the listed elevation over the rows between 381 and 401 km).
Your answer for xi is 106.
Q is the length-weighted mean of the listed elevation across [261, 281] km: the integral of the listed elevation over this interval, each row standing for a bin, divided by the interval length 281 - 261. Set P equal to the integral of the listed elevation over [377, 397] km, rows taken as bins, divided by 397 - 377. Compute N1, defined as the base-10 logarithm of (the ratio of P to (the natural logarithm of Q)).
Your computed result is 1.201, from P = 64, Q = 57.3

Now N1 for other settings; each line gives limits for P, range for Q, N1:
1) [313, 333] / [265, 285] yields 1.113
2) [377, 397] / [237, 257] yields 1.198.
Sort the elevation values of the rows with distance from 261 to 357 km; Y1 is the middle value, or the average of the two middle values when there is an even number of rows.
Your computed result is 56.0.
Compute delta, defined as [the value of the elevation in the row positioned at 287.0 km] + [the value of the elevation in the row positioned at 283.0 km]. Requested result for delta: 120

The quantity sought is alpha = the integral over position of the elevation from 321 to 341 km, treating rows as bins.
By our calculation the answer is 951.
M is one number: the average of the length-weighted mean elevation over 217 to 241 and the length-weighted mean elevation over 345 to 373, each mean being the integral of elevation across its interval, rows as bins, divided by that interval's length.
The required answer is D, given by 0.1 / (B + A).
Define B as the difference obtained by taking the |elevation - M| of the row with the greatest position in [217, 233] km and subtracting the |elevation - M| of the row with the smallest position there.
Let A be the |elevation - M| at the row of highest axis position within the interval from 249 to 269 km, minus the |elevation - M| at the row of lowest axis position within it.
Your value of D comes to -0.03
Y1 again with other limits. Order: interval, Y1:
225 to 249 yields 57.9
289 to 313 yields 58.3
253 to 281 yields 58.6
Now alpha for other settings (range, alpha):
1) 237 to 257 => 1179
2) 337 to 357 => 862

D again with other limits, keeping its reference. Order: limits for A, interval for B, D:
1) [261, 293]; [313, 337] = 0.01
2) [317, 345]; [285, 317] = -0.01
